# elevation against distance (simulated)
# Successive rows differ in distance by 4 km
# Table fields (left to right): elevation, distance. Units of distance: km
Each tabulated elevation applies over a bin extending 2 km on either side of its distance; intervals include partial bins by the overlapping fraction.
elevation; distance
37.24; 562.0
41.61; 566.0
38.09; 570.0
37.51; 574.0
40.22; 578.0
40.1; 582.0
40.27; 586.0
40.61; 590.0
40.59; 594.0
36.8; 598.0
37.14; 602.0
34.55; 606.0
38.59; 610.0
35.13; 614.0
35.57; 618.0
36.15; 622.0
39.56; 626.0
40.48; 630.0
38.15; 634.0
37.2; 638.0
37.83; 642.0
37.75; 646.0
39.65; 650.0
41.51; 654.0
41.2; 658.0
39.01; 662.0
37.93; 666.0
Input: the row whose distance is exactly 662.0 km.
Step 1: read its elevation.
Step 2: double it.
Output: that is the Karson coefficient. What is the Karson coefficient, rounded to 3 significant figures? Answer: 78.0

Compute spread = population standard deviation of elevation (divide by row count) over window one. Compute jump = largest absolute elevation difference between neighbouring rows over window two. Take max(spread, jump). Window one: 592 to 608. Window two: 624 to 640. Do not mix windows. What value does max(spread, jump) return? 2.3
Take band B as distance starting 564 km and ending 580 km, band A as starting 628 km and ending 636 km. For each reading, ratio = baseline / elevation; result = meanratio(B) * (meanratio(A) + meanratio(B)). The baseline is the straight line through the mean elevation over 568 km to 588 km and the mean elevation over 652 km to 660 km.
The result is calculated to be 2.02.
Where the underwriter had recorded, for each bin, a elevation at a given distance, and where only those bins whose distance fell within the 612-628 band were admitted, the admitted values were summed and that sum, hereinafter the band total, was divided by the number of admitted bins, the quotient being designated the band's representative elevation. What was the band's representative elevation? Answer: 36.6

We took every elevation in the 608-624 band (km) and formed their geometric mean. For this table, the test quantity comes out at 36.3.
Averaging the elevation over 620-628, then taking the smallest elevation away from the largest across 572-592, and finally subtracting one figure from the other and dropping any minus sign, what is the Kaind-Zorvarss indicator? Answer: 34.8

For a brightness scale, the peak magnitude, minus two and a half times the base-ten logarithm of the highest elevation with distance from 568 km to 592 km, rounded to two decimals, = -4.02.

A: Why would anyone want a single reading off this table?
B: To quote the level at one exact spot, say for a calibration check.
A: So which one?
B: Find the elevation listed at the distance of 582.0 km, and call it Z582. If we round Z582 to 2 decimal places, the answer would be 40.10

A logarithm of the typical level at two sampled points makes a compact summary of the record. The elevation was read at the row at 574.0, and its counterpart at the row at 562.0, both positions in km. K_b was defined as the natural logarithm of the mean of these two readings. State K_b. 3.62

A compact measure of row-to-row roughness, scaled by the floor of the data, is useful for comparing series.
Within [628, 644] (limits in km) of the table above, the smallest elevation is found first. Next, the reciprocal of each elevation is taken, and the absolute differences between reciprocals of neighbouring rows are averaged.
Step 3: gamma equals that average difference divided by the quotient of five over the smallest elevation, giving 0.0065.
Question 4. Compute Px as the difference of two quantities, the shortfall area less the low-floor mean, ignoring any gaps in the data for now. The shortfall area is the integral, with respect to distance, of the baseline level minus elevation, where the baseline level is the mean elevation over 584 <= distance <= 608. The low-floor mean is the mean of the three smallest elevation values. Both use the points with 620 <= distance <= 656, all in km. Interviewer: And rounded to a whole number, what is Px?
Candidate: -50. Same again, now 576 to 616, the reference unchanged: -38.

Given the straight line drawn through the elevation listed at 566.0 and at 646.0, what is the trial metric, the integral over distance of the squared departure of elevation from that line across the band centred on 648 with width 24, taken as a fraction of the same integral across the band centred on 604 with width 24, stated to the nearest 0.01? 0.62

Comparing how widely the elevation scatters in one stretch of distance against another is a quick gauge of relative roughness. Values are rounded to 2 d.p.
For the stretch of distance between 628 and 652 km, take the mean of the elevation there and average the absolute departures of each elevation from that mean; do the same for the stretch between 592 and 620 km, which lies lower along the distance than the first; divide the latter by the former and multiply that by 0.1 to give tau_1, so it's 0.15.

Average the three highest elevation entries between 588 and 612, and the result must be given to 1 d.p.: 39.9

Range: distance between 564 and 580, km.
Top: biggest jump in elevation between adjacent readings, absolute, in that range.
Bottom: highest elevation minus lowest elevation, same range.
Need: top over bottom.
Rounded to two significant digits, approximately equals 0.86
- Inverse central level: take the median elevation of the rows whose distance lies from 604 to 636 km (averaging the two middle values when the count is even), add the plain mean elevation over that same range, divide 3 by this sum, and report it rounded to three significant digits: 0.0403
